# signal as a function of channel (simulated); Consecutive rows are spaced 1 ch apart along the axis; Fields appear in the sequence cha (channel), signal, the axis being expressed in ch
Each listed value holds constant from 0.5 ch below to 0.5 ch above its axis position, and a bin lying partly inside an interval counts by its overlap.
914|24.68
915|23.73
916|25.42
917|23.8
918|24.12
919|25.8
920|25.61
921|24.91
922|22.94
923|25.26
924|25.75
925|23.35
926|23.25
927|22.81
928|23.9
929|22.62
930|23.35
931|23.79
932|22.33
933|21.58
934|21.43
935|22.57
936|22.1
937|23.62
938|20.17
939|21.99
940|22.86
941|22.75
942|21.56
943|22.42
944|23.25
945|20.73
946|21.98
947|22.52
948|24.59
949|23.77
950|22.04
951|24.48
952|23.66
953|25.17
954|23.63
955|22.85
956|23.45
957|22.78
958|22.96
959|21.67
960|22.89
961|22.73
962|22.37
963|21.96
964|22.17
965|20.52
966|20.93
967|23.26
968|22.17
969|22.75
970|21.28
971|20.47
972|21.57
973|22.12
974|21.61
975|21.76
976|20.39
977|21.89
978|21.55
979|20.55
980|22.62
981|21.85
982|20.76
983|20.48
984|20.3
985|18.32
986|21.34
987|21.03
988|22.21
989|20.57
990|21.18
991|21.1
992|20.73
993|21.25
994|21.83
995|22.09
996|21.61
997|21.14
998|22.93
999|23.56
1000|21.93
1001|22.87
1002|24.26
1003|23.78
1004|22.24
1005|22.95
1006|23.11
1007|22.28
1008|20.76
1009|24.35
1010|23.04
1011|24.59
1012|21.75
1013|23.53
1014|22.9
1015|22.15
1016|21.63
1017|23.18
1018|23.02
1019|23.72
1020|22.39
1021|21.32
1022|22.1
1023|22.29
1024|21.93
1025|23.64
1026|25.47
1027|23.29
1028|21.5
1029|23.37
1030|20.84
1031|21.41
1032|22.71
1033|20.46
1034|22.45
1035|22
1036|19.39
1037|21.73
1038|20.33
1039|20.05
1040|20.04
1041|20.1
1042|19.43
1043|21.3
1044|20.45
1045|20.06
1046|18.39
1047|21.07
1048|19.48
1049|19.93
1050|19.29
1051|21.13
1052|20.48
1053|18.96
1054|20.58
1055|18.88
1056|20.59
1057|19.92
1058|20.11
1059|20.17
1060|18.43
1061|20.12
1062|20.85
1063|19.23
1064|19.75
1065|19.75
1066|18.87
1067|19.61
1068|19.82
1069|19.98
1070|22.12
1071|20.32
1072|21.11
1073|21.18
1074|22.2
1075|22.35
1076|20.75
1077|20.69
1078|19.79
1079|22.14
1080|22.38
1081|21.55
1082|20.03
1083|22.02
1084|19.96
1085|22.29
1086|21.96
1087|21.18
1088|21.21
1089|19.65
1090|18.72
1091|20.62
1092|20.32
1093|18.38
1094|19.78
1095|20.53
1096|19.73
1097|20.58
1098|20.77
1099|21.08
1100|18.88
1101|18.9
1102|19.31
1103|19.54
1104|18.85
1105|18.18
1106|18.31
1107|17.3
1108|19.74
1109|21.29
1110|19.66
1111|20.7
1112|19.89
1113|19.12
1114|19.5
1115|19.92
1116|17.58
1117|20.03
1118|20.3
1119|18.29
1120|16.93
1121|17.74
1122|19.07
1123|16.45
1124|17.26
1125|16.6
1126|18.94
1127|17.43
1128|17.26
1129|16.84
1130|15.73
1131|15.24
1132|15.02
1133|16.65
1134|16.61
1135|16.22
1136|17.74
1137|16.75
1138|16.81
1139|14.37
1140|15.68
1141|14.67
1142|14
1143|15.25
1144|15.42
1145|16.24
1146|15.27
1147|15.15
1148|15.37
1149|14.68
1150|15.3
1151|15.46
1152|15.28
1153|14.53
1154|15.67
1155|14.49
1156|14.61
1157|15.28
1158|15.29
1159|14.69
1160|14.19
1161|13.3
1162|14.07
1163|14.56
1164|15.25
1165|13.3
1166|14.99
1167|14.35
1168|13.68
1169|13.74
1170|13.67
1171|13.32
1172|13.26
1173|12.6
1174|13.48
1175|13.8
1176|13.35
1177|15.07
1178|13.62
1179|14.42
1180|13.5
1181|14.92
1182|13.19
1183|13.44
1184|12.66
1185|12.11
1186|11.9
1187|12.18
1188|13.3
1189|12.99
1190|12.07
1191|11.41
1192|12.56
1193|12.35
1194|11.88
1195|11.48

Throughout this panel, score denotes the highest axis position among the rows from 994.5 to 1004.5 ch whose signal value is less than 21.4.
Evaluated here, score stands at 997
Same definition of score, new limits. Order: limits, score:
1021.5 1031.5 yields 1030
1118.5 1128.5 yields 1128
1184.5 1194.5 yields 1194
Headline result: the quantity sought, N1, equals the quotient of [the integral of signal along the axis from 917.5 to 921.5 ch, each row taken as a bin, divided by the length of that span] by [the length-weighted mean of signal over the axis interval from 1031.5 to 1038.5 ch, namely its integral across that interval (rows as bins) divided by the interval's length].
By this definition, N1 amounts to 1.2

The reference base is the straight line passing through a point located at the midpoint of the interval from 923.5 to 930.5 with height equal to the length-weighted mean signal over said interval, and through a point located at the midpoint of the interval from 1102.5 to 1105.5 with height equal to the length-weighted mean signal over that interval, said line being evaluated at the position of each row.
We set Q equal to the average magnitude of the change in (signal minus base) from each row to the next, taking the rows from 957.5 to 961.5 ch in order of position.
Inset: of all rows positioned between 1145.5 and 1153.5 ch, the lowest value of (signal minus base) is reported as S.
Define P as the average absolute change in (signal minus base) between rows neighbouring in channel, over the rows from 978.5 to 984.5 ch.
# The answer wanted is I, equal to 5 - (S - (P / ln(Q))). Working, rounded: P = 0.86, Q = 0.9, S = -3.0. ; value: 1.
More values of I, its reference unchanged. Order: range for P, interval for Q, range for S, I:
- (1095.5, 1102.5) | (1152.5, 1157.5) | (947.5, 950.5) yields 3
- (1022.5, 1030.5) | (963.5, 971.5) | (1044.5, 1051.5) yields 17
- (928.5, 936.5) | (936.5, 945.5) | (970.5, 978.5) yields 9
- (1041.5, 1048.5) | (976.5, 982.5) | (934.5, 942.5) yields 48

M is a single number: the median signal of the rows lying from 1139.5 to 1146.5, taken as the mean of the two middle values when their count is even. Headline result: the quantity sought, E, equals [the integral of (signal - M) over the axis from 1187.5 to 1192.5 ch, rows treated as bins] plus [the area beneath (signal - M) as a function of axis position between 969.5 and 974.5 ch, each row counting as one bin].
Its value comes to 17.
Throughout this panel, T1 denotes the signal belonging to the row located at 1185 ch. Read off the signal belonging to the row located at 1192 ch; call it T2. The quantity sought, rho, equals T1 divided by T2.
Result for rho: 0.96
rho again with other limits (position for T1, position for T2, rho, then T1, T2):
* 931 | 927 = 1.04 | 23.79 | 22.81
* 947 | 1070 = 1.02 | 22.52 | 22.12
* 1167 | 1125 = 0.86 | 14.35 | 16.6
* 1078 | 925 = 0.85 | 19.79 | 23.35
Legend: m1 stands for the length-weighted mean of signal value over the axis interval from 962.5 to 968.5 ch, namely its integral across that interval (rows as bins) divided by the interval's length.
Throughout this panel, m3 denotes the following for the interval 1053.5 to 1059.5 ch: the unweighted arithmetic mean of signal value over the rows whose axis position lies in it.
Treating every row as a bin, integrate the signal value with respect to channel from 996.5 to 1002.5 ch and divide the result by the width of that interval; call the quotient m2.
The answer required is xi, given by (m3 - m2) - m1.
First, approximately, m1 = 21.8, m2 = 22.8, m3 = 20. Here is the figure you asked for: -25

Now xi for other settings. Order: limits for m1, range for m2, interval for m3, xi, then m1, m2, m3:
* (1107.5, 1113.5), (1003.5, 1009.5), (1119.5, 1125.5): -25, 20.1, 22.6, 17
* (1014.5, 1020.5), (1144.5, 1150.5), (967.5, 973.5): -16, 22.7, 15.3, 22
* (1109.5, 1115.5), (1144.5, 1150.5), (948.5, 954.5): -11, 19.8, 15.3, 24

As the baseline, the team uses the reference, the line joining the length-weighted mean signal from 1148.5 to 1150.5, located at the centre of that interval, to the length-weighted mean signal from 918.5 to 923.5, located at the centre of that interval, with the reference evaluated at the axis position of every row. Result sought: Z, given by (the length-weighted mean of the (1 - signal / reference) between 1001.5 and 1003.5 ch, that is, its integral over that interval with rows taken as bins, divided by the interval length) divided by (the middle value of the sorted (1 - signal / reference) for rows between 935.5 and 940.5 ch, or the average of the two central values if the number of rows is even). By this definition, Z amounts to -1.4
